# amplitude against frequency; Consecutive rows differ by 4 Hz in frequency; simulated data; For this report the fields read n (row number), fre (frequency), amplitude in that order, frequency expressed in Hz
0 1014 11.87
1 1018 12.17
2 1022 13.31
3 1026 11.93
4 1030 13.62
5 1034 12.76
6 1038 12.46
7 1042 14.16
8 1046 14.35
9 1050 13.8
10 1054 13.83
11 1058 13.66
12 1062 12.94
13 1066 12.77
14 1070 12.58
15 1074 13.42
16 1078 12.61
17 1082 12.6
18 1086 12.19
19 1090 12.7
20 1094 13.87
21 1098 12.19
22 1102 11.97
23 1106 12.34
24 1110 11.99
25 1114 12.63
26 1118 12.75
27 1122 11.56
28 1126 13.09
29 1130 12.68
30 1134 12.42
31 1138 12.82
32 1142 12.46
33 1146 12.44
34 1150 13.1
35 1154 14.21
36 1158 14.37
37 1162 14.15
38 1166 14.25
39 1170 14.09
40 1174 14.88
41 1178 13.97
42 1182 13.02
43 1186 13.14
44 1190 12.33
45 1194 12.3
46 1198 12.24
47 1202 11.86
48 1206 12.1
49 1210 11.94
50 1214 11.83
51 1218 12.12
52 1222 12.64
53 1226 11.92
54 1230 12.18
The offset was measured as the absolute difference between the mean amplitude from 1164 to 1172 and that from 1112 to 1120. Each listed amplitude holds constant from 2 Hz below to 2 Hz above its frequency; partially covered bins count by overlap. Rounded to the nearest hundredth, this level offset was 1.48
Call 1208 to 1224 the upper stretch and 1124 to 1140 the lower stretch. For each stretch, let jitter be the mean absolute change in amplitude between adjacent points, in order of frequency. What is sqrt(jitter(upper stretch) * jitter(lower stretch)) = 0.33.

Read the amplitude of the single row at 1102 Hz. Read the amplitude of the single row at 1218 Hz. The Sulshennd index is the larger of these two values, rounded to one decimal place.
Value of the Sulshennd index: 12.1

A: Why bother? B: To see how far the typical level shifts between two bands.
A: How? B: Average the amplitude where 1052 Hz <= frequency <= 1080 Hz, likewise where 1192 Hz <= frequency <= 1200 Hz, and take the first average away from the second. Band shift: -0.8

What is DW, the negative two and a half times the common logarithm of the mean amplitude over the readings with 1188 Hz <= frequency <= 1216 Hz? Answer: -2.71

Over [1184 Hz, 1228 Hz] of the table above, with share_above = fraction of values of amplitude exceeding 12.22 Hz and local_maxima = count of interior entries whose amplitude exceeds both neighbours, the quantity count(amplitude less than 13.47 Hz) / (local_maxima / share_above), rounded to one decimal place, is 2.5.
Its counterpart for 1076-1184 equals 1.9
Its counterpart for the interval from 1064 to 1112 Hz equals 2.4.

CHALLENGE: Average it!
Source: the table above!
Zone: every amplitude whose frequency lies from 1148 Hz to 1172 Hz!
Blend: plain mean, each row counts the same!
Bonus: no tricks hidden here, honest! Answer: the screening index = 14.0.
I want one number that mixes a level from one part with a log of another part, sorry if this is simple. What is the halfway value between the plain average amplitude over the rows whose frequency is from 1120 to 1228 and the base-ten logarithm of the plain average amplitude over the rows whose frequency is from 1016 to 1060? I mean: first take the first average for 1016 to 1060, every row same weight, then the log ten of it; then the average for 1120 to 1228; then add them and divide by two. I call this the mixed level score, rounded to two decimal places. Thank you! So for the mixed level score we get 7.00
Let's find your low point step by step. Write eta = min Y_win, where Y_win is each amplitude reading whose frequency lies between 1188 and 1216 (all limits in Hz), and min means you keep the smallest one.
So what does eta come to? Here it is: 11.83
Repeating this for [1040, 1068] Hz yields 12.77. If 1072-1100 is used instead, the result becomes 12.19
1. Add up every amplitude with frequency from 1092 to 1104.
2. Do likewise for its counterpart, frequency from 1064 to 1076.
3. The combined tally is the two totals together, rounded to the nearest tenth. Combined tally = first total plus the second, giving 76.8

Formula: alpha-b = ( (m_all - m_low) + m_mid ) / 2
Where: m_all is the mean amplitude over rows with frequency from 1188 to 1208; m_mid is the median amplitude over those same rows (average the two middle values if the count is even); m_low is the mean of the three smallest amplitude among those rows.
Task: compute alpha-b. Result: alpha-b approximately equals 6.2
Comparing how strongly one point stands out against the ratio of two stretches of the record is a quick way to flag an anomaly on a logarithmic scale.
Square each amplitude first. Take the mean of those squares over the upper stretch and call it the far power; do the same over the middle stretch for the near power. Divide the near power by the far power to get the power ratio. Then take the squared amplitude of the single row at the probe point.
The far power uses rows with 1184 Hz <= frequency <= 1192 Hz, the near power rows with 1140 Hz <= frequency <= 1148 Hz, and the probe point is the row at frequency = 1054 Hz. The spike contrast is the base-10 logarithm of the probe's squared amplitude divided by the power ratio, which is 2.30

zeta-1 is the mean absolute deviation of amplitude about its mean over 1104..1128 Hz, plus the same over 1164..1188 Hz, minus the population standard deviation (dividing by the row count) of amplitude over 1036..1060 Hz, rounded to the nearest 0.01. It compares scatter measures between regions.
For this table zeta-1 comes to 0.37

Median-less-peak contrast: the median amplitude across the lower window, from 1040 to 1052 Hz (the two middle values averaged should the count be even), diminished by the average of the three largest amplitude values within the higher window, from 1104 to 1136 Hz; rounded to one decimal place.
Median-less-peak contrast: 1.3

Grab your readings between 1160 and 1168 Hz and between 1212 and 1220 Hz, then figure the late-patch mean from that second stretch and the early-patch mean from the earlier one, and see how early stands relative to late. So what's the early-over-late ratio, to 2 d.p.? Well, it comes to 1.19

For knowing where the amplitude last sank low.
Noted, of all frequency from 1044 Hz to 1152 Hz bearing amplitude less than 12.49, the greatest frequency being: 1146 Hz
